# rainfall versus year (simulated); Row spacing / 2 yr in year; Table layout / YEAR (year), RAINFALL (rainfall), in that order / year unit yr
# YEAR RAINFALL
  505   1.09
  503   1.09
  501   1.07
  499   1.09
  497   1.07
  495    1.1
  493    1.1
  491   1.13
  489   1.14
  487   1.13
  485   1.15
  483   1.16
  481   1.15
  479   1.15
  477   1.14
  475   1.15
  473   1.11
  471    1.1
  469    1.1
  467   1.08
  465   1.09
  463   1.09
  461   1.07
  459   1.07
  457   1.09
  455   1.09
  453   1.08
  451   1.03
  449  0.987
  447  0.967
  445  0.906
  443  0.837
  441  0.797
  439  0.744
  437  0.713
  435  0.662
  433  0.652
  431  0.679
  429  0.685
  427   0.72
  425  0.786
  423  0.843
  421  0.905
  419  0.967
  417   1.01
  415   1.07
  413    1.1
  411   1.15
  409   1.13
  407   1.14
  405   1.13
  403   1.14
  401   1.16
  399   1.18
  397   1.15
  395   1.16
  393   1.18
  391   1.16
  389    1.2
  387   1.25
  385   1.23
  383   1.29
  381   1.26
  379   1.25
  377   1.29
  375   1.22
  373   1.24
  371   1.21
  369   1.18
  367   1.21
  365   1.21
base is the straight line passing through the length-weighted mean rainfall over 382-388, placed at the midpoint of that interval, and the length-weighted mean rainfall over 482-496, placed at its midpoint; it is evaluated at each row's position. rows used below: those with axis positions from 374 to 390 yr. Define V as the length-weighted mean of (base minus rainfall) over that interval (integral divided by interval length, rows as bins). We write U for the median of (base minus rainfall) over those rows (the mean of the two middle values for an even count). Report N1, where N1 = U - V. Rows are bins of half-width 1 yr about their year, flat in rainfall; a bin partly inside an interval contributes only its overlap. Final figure -0.002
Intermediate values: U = 0.01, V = 0.01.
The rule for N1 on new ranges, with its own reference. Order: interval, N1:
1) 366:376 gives 0.002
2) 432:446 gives 0.015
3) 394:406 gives 0.003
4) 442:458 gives -0.010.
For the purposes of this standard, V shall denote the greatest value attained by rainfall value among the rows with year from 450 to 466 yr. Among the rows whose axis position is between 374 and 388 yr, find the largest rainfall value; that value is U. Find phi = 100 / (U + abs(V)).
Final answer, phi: 42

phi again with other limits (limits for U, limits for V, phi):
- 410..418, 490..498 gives 44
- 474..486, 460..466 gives 44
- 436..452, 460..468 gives 47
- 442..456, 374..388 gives 42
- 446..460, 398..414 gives 44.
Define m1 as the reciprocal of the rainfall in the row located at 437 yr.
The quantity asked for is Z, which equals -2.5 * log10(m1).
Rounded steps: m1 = 1.4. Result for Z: -0.4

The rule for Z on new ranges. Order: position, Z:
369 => 0.2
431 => -0.4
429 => -0.4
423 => -0.2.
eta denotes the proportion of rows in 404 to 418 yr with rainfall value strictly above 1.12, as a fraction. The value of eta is 0.6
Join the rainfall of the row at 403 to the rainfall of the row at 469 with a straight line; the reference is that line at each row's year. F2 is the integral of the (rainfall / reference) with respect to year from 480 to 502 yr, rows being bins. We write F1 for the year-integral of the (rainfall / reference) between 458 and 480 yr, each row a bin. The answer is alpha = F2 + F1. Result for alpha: 45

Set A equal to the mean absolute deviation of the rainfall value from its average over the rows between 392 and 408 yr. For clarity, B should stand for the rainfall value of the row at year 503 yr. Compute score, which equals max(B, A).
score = 1.09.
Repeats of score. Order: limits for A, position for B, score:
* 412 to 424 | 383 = 1.29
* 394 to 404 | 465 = 1.09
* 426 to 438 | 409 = 1.13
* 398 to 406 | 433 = 0.65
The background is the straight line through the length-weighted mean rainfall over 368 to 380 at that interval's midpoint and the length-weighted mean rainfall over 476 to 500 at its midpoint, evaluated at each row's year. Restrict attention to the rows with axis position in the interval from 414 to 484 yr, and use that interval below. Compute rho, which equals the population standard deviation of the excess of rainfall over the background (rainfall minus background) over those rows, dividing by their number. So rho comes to 0.18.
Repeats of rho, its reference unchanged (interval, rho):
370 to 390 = 0.03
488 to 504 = 0.02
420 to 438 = 0.08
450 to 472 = 0.02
